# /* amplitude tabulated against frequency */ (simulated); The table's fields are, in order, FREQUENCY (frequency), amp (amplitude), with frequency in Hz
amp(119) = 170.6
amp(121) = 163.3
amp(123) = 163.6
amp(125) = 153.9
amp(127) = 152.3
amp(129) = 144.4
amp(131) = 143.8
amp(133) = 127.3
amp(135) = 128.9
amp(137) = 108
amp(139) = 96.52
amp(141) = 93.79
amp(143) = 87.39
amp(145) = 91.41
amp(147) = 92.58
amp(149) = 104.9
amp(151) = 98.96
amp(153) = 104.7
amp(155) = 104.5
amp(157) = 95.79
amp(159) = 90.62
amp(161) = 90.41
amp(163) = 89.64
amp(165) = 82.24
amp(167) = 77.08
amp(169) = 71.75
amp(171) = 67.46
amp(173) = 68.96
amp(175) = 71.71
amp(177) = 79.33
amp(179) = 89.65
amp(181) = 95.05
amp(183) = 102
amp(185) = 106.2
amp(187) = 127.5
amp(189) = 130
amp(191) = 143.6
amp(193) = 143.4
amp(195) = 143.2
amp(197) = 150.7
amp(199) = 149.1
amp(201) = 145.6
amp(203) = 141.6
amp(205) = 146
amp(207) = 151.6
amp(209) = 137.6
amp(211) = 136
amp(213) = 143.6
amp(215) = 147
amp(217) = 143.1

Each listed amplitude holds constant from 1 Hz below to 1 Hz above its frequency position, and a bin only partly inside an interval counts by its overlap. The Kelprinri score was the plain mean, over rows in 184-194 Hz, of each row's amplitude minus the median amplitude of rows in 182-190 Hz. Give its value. 13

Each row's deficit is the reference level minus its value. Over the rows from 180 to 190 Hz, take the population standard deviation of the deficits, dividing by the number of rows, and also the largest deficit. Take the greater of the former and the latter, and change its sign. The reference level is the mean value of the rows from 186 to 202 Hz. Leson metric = -47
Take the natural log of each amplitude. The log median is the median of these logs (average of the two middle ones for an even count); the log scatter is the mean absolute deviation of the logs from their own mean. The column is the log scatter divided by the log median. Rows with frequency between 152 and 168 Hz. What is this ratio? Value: 0.018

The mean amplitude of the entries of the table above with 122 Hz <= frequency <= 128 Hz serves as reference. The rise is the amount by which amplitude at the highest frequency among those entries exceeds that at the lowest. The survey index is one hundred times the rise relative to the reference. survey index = -7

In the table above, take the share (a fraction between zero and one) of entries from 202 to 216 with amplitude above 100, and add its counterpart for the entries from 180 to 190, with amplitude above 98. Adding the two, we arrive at 1.8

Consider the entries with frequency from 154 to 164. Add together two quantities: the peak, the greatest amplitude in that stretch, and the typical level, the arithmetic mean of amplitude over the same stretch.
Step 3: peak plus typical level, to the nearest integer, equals 199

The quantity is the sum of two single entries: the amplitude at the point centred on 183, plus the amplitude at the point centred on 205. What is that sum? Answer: 248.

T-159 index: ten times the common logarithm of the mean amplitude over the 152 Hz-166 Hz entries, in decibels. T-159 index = 19.7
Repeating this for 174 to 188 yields 19.8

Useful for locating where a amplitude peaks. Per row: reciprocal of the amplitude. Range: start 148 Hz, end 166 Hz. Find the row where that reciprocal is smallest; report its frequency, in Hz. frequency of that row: 149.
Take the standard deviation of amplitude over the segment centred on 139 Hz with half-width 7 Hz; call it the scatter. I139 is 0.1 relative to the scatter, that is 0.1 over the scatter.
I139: 0.006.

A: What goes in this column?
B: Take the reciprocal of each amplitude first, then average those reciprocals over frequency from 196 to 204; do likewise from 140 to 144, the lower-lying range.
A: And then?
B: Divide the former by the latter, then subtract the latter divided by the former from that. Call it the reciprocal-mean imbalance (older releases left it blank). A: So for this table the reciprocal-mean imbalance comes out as -1.0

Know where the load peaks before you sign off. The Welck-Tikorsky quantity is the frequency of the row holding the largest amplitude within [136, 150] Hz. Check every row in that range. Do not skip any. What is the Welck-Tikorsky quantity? 137 Hz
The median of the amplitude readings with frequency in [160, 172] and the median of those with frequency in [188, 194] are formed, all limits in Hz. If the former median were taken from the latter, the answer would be 64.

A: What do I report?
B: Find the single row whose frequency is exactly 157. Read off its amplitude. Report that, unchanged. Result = 95.79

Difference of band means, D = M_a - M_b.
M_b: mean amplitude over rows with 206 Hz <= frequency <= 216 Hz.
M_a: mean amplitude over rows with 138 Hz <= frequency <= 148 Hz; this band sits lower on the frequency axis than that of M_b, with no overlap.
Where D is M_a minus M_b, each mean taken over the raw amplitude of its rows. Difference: -51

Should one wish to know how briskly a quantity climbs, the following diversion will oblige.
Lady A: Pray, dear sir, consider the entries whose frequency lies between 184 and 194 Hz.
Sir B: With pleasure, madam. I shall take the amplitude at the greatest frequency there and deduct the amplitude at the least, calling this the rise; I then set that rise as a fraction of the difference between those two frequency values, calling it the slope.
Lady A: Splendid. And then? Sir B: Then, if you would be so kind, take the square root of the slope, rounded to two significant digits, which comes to 2.2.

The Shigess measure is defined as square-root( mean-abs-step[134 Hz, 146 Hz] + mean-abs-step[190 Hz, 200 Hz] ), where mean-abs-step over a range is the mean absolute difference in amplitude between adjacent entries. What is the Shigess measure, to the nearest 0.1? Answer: 3.4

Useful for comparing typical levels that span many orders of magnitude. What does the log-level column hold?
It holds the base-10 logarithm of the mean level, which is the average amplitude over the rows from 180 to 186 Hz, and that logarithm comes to 2.00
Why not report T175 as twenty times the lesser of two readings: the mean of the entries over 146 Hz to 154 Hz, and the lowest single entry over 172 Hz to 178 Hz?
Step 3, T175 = 1379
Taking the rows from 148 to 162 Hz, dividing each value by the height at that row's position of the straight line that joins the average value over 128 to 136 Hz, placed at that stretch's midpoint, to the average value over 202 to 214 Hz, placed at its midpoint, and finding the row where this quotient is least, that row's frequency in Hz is 161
